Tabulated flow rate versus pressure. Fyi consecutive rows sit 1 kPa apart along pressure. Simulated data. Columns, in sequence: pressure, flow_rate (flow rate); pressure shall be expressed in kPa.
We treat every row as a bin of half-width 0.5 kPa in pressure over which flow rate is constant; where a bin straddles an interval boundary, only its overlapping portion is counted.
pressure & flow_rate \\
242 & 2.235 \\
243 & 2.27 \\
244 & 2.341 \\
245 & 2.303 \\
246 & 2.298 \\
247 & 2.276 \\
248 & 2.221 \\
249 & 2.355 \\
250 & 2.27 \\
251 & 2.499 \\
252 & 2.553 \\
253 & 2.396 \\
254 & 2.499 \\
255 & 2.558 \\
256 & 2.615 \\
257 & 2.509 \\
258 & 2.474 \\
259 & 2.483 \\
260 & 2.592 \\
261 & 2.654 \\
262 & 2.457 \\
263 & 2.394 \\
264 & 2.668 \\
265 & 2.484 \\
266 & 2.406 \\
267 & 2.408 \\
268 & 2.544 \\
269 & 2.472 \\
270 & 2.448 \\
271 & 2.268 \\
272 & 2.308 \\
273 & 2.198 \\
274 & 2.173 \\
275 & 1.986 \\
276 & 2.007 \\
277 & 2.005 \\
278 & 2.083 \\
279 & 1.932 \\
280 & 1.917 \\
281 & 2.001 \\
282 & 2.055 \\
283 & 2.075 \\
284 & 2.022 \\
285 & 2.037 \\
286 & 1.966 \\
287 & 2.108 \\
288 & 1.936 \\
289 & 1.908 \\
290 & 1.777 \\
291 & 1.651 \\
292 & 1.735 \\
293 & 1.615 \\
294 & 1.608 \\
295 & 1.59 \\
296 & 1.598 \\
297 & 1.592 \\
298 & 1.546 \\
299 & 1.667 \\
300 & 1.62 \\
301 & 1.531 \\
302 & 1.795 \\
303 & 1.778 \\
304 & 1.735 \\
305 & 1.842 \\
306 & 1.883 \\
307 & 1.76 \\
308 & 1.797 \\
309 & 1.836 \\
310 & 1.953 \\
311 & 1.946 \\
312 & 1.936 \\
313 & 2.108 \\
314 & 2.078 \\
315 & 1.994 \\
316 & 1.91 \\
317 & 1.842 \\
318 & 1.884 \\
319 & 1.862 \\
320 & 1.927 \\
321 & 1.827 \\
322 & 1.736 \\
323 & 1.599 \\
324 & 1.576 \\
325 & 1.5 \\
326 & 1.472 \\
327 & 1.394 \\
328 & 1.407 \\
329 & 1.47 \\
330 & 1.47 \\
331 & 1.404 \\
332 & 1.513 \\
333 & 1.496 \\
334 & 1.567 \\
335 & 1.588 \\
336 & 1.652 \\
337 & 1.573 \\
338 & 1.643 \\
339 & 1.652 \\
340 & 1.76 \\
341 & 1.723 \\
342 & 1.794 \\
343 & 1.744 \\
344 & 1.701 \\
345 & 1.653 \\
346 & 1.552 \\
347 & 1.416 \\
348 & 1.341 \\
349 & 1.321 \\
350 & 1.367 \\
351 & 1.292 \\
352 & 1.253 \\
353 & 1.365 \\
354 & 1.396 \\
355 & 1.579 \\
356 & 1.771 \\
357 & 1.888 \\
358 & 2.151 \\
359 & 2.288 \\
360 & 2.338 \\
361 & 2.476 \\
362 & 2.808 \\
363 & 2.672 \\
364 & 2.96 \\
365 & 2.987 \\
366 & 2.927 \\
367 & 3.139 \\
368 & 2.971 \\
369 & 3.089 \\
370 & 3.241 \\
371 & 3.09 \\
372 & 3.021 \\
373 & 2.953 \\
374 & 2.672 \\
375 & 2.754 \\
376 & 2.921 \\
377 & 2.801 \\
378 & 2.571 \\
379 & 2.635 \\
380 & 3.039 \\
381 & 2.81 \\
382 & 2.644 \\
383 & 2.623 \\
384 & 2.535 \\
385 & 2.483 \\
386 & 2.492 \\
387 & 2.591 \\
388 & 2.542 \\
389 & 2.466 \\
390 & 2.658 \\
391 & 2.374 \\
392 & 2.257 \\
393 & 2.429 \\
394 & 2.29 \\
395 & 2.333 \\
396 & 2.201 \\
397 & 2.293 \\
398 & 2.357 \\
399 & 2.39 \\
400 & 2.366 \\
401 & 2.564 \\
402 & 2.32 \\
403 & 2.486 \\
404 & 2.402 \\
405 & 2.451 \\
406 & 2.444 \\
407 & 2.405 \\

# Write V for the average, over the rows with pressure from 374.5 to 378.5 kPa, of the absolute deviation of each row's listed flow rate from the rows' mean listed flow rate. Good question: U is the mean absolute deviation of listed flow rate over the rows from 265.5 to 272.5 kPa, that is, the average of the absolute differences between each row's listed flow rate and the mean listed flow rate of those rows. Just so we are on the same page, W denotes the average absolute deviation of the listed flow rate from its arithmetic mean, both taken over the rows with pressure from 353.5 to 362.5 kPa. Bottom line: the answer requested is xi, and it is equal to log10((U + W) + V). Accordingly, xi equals -0.27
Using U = 0.07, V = 0.10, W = 0.372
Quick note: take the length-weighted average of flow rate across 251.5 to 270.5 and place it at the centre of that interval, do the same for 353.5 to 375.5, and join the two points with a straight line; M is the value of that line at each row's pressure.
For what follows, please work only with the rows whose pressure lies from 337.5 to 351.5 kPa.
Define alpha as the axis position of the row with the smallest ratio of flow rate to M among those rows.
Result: 351 kPa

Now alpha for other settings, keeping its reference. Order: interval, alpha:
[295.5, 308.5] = 301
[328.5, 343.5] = 331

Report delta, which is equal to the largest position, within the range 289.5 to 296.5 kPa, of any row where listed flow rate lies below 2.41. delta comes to 296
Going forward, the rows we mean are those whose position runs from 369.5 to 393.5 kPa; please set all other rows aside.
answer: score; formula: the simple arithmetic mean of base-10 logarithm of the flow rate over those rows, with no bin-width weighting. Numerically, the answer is 0.428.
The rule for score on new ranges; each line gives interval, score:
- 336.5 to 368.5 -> 0.272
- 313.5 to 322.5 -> 0.277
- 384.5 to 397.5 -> 0.382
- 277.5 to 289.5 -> 0.302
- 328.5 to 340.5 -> 0.194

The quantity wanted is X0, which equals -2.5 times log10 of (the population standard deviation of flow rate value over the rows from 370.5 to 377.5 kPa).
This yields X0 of 2.1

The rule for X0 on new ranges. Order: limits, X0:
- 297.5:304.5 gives 2.5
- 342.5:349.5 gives 2.0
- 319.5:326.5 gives 2.0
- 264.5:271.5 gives 2.7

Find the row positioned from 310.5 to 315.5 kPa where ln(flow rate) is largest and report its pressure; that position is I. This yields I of 313 kPa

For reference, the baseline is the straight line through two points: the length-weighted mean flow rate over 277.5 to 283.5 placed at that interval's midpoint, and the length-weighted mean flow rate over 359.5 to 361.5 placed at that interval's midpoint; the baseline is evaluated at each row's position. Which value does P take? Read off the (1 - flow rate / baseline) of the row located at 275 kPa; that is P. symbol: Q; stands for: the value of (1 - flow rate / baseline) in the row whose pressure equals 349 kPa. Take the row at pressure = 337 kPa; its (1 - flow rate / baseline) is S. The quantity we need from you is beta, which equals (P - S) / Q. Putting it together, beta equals -0.7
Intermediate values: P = 0.00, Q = 0.44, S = 0.31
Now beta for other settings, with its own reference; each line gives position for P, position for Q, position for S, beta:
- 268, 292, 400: -2.5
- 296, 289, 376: 5.8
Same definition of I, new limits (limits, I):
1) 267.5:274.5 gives 268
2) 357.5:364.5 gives 364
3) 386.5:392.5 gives 390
